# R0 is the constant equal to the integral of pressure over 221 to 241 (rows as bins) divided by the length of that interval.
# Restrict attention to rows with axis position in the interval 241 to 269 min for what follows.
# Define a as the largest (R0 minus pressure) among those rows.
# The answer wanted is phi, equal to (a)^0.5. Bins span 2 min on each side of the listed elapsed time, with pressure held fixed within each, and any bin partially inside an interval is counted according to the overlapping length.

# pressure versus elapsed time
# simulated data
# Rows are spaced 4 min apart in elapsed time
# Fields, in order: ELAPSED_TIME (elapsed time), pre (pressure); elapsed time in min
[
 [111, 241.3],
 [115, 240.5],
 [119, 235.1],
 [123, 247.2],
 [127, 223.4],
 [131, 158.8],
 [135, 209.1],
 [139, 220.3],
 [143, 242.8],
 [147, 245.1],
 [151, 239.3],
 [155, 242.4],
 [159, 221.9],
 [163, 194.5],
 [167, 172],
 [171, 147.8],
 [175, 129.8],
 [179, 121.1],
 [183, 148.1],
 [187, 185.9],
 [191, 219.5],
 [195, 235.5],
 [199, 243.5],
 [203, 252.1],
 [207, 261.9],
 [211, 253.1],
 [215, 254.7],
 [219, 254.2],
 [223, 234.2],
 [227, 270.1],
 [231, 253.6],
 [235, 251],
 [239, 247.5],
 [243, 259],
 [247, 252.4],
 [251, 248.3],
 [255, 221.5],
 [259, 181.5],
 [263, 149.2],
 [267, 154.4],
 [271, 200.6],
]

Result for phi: 10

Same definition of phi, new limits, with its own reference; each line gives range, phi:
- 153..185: 11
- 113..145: 10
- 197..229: 4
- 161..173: 10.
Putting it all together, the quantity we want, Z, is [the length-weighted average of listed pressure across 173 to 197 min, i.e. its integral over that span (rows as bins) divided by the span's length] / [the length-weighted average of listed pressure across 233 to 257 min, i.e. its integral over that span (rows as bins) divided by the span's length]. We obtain 0.7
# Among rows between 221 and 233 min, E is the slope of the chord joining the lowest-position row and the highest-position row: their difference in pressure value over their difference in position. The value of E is 2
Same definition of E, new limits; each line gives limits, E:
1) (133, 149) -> 3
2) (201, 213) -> 0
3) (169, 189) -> 2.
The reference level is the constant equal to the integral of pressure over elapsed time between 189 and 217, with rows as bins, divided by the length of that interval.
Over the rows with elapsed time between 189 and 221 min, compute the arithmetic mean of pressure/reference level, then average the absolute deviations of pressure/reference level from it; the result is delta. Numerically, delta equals 0.04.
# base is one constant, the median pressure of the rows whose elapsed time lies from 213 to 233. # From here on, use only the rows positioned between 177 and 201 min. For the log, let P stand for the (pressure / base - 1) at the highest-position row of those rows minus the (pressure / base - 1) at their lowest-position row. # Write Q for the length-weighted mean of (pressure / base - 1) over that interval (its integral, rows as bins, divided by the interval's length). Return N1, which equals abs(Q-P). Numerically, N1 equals 0.7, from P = 0.48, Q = -0.24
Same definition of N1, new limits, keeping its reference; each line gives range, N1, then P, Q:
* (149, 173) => 0.2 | -0.36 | -0.20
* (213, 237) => 0.0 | -0.01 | 0.00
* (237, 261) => 0.2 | -0.26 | -0.08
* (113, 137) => 0.0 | -0.12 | -0.14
